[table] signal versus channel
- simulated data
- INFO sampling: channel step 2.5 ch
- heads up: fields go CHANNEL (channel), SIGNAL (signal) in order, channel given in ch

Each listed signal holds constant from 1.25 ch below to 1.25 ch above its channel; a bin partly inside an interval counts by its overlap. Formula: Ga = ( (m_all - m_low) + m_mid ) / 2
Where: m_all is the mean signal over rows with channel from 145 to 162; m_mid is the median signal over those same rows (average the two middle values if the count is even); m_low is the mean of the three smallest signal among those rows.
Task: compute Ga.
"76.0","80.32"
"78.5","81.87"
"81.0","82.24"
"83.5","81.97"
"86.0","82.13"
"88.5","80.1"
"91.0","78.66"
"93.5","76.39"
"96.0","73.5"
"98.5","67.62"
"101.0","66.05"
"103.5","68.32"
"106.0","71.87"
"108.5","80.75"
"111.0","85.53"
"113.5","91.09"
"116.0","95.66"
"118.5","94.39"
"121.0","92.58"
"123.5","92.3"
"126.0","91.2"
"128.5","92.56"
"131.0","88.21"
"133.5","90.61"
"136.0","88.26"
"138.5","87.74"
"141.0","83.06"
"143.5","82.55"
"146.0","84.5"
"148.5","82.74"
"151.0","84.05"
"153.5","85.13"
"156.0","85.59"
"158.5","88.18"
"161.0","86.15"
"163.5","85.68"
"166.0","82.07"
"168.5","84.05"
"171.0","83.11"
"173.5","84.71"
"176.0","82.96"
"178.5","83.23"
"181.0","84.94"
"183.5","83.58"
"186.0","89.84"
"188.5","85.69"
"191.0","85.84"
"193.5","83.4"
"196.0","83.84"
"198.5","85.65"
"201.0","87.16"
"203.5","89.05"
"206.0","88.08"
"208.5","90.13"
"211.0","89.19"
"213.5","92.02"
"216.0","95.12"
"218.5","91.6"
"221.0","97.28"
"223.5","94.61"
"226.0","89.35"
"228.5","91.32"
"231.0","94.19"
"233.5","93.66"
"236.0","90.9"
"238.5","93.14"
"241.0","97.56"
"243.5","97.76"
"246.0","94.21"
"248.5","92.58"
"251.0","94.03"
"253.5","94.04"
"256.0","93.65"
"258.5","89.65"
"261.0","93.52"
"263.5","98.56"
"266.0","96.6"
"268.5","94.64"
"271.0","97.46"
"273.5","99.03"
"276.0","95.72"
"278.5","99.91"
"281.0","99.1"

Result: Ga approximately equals 43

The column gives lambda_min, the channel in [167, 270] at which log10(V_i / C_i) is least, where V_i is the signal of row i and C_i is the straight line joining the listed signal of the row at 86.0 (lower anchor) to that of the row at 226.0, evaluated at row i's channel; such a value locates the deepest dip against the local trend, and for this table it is 193.5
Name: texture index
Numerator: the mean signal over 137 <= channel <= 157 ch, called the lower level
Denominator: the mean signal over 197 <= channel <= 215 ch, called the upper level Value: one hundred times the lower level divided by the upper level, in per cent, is 95.1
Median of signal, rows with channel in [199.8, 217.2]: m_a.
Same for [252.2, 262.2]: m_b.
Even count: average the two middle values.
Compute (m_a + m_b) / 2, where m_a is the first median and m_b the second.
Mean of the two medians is 91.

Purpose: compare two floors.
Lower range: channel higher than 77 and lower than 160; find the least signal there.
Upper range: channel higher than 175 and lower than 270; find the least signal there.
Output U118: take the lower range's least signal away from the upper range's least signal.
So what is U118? 17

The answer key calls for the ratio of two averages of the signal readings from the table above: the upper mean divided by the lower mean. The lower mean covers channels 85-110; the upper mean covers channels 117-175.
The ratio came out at 1.17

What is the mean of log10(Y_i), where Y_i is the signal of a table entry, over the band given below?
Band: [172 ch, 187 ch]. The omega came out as 1.93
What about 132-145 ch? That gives 1.94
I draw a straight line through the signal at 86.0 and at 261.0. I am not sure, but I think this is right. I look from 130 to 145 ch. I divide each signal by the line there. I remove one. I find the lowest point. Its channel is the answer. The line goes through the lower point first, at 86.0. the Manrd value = 143.5 ch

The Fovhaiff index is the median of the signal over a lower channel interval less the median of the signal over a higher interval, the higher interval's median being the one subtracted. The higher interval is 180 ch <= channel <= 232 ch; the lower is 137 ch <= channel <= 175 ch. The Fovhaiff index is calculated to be -5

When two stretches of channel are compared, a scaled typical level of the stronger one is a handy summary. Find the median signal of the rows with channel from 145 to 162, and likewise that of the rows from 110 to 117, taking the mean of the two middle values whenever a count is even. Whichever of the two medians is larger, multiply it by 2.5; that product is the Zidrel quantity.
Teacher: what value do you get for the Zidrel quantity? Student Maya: 228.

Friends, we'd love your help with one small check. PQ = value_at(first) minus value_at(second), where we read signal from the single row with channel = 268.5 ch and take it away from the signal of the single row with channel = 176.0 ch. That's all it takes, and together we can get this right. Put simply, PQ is -12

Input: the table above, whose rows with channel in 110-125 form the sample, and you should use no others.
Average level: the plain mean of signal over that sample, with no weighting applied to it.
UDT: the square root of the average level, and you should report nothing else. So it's 9.6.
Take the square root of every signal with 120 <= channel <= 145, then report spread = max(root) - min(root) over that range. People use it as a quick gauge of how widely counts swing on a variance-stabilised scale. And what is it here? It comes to 0.54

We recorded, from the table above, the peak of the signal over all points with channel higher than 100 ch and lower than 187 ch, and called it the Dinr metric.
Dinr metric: 95.66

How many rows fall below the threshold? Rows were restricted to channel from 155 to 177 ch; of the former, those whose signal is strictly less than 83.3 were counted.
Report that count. 3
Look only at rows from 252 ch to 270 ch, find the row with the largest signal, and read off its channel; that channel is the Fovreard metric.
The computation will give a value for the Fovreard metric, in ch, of 263.5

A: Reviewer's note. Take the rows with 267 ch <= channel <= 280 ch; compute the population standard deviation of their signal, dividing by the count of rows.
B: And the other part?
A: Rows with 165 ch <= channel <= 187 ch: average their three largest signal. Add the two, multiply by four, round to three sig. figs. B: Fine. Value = 354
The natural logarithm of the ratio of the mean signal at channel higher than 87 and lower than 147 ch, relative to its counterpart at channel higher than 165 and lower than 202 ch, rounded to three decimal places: -0.014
